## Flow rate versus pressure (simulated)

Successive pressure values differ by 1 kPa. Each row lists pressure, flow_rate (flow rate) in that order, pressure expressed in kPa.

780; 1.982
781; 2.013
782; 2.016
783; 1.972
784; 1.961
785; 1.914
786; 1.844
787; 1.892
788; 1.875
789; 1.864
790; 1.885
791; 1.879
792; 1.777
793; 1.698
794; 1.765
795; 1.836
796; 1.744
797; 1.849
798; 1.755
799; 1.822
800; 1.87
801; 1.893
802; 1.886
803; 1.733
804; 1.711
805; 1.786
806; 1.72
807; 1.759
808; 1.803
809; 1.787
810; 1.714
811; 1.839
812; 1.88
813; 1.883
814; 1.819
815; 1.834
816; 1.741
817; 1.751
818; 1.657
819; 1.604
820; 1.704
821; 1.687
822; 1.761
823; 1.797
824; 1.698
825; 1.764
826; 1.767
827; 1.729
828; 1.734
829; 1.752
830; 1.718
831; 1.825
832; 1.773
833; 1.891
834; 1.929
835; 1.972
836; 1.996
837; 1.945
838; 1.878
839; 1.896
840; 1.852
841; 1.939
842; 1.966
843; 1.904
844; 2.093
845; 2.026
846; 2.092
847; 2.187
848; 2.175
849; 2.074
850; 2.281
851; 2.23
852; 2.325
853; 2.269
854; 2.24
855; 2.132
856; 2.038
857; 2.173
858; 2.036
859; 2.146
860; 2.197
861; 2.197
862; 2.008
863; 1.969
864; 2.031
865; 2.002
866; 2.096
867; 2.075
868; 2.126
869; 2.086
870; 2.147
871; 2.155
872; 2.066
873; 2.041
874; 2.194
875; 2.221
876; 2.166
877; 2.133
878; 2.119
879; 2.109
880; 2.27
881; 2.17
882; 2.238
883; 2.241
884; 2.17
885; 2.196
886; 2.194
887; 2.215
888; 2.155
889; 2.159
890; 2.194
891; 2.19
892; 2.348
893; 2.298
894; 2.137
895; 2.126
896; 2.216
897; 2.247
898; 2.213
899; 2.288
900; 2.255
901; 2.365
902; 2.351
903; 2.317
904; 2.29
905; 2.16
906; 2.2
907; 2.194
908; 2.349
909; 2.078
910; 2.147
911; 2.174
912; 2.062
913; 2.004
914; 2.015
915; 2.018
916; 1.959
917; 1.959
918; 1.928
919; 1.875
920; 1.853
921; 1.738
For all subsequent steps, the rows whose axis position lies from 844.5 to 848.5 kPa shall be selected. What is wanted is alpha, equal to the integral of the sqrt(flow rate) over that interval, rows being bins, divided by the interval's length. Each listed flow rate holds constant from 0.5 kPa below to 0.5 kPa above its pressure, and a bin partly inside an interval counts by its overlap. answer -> 1.46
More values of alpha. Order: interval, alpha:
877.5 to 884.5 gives 1.48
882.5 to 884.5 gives 1.49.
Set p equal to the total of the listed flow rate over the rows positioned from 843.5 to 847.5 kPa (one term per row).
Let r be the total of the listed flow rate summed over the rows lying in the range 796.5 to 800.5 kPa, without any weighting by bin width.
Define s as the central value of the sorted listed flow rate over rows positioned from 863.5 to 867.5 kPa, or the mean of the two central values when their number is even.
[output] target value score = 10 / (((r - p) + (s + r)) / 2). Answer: 2.4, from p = 8.4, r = 7.3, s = 2.05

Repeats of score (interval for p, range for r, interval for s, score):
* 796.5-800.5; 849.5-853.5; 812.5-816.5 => 1.6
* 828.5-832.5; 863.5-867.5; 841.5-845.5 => 1.8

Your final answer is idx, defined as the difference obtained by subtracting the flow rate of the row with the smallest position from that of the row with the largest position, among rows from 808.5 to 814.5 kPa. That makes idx 0.03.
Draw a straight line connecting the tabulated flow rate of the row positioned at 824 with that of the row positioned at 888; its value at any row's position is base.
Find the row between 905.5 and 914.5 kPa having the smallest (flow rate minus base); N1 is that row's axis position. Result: 913 kPa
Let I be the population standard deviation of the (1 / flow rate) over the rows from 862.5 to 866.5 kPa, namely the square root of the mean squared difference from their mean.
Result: 0.011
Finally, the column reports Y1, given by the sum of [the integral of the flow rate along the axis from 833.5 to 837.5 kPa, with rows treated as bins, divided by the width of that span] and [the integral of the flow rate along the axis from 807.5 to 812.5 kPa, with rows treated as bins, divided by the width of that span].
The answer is 3.77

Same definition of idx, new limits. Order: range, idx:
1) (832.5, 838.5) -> -0.01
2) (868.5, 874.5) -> 0.11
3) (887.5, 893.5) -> 0.14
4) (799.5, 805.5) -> -0.08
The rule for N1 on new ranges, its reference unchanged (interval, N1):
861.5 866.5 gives 863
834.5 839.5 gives 838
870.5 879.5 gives 873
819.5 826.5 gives 824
